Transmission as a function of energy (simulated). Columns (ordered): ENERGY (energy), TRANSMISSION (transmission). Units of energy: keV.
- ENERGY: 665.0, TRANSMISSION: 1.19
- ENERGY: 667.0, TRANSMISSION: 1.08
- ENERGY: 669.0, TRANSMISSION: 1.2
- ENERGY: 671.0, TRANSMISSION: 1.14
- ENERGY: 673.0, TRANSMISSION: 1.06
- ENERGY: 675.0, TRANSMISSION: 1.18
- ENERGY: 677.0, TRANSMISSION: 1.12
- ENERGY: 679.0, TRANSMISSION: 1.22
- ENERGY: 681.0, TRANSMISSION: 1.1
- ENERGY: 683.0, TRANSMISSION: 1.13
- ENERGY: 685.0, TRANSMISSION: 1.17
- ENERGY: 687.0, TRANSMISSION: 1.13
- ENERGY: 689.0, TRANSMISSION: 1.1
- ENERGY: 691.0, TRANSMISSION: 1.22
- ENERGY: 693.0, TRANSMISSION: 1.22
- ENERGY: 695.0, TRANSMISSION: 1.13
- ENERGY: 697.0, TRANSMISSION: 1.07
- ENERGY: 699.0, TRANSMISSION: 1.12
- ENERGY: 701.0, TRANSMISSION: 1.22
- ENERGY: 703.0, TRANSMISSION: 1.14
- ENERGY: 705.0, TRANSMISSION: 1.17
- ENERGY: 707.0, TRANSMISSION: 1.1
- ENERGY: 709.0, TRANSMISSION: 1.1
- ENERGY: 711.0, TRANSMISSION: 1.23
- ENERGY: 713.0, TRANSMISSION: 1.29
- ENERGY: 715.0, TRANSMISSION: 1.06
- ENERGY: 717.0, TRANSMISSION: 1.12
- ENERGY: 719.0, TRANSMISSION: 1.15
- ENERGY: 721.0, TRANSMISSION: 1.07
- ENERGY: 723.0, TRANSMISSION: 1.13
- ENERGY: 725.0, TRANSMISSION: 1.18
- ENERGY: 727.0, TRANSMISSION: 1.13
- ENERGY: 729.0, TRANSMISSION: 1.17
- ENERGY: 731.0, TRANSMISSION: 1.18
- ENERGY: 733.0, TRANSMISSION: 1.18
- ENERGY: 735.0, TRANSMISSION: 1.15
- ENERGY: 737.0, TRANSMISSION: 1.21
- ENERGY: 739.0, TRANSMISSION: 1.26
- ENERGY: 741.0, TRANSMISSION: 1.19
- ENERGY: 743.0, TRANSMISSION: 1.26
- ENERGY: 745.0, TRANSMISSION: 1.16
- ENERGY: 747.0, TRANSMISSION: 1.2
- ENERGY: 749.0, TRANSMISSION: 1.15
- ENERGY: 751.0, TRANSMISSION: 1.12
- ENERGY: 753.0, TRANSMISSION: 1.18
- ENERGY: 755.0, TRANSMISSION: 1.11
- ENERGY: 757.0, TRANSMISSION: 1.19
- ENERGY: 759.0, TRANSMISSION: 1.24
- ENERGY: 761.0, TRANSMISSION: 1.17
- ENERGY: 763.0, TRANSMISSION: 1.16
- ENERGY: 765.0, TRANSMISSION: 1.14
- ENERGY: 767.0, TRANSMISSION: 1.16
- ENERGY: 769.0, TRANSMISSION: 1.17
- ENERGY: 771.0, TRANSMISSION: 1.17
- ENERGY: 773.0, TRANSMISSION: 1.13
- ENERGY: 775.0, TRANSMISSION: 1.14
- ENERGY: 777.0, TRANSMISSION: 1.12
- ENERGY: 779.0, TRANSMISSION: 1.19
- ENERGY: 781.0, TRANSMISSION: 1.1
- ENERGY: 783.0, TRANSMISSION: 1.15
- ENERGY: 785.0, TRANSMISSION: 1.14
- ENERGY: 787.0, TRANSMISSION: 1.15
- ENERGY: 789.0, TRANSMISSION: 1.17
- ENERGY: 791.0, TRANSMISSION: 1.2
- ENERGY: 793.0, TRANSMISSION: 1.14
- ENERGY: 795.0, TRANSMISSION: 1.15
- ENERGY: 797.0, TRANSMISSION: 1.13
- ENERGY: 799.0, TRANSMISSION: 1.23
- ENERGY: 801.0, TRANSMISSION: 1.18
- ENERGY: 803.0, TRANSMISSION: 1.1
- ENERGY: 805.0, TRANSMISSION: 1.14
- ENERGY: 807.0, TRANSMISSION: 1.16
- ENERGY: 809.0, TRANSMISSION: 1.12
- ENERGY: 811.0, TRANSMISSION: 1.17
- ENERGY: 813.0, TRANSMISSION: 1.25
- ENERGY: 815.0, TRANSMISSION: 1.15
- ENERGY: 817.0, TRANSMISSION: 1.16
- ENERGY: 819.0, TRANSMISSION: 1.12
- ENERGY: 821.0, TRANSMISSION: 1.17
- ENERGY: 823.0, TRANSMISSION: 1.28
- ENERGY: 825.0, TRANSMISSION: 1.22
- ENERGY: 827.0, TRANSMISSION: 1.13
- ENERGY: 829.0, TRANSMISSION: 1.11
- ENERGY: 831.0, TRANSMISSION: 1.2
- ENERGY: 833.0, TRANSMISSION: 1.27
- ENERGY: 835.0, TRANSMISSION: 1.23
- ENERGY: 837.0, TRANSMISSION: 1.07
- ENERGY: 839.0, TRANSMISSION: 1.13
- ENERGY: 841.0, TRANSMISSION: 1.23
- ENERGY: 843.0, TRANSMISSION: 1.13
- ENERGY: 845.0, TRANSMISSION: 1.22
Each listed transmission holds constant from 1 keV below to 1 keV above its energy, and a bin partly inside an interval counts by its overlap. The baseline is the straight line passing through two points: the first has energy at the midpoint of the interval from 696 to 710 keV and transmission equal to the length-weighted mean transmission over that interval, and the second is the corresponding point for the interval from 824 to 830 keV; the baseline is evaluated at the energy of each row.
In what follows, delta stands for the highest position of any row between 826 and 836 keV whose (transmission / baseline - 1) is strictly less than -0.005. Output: 829.0 keV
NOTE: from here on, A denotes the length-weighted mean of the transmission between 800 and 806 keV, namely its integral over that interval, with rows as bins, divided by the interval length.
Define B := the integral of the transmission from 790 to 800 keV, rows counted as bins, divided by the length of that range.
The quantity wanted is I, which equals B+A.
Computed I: 2.310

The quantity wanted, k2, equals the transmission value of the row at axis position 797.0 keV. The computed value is 1.13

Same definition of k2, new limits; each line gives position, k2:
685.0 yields 1.17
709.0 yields 1.1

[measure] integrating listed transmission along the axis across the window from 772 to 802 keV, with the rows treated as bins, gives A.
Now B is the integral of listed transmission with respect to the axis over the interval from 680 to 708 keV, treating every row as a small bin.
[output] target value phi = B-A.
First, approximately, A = 35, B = 32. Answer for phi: -3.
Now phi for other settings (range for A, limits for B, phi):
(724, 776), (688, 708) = -38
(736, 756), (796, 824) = 9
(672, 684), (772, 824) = 47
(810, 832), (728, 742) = -9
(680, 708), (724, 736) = -18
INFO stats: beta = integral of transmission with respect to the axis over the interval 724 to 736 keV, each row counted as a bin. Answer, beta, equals 14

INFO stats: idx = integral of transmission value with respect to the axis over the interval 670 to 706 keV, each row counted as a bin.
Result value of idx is 41.3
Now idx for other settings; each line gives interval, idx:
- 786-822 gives 41.8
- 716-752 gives 42.0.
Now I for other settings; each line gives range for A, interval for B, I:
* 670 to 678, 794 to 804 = 2.283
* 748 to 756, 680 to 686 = 2.273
